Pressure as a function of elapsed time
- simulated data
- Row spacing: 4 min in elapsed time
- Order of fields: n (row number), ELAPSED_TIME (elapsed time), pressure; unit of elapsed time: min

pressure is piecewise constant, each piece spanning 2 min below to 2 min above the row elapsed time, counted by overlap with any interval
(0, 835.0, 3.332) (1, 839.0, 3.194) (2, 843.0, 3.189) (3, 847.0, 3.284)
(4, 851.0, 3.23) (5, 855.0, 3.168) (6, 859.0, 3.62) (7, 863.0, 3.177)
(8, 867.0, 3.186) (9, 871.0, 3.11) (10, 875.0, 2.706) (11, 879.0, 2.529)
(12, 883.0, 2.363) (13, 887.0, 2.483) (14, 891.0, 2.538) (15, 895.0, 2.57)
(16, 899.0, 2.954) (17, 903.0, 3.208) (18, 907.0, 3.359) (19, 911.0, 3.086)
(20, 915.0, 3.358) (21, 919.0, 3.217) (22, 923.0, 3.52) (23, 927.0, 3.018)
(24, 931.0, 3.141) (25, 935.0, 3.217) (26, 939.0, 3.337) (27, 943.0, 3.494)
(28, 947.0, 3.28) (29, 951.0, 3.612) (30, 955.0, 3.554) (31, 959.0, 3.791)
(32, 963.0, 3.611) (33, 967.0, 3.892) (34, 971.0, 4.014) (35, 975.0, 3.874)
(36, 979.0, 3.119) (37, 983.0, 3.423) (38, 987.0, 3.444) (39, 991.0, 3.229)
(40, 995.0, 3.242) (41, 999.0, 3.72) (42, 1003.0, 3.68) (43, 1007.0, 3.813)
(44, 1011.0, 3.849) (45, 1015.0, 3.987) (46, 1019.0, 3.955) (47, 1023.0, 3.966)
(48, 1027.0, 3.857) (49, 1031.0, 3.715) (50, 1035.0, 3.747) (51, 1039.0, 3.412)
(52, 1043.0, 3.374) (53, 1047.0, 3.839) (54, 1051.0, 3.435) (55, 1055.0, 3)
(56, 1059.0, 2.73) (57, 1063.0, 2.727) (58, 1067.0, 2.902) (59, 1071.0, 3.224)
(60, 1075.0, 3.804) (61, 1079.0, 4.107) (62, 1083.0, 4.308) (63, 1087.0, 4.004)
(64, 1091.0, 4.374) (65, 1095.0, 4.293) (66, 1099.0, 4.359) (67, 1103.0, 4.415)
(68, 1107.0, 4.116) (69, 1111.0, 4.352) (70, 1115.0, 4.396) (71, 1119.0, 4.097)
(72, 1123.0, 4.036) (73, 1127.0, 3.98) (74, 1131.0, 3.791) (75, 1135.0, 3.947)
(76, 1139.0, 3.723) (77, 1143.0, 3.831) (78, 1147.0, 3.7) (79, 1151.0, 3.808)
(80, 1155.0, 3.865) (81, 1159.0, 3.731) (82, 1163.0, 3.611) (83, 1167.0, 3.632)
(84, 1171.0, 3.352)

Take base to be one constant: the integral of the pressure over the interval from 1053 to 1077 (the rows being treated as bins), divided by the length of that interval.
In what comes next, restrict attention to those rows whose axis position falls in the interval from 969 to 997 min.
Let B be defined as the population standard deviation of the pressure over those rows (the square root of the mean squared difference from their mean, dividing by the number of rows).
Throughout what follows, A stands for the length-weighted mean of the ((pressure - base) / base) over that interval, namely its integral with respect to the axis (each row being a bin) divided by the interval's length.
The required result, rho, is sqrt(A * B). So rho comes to 0.21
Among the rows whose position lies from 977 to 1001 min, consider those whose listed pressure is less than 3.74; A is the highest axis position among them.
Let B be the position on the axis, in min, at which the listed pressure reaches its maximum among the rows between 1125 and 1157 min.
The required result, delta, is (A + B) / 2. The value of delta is 1063 min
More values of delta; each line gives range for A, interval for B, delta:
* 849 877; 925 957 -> 913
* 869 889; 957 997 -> 929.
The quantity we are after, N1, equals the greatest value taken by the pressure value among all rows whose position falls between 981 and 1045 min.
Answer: 3.987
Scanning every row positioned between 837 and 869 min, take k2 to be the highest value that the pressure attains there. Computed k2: 3.62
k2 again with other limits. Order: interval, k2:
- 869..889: 3.11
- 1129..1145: 3.947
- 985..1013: 3.849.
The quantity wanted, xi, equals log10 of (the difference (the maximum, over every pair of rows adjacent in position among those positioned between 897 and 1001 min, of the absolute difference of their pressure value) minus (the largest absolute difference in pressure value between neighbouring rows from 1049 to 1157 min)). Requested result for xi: -0.757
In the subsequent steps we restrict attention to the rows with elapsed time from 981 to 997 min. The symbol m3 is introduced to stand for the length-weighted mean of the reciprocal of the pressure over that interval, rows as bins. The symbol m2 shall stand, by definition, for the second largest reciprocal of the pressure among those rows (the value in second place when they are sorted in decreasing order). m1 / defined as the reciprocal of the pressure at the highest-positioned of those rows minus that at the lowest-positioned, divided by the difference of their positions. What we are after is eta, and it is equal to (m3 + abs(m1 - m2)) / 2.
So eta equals 0.30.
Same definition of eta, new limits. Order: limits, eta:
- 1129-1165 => 0.27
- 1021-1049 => 0.28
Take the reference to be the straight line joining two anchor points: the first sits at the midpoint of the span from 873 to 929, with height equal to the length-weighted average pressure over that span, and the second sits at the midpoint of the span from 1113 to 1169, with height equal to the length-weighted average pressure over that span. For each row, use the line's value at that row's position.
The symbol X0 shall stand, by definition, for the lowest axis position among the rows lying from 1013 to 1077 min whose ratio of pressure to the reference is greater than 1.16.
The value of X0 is 1015.0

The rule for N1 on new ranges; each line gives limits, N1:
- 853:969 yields 3.892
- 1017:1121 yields 4.415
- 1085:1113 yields 4.415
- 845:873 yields 3.62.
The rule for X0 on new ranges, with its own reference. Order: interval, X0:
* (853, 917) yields 859.0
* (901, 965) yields 923.0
